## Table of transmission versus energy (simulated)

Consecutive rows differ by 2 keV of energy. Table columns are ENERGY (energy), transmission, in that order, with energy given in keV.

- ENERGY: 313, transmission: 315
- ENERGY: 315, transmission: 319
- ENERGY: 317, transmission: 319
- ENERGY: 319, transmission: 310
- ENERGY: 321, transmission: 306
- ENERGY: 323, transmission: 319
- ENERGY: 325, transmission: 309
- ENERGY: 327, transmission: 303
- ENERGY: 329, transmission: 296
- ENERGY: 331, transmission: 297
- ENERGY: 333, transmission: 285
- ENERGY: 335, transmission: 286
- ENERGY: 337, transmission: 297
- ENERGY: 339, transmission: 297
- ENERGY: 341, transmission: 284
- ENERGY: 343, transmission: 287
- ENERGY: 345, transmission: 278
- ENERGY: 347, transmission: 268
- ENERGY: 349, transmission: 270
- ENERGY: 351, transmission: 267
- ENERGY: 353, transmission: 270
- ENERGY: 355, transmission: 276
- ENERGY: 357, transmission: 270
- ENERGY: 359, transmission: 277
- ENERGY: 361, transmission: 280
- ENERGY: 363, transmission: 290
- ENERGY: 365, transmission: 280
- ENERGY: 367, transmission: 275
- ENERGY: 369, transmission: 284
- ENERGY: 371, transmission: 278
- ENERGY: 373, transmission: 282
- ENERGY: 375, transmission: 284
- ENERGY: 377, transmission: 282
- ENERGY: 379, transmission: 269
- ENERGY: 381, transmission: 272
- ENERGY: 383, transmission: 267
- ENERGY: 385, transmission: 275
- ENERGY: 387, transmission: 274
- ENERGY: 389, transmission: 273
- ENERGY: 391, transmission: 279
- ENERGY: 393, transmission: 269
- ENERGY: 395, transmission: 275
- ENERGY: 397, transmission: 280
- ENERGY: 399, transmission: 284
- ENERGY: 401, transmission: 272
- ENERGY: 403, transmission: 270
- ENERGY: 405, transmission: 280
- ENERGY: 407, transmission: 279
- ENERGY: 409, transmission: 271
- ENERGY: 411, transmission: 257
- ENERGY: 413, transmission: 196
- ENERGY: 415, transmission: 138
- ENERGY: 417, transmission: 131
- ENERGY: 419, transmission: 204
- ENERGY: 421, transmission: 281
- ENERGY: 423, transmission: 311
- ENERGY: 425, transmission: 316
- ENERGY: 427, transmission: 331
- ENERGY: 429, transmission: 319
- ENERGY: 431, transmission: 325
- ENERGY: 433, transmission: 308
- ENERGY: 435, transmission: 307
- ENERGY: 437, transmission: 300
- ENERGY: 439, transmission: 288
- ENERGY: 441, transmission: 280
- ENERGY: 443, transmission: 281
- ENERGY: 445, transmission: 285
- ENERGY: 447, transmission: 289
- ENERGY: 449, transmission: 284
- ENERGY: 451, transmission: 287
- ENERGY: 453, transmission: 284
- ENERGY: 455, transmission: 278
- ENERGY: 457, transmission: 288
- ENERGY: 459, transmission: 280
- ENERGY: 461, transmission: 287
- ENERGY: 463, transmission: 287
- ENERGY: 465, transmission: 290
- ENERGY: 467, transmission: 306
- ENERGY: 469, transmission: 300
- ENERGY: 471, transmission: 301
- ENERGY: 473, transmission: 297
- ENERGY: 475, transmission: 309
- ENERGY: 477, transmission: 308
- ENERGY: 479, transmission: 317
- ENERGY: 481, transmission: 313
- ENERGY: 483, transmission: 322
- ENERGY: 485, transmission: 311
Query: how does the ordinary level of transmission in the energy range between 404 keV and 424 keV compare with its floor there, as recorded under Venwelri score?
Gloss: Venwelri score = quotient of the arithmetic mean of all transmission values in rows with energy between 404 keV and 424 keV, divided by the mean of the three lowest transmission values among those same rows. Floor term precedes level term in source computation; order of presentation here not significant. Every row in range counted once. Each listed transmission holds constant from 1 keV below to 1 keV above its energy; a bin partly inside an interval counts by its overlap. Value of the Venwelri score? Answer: 1.51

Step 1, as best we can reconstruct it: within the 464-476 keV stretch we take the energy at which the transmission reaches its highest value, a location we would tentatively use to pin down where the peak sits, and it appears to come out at 475 keV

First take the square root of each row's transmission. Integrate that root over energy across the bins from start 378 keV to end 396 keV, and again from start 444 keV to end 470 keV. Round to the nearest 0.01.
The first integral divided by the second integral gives 0.67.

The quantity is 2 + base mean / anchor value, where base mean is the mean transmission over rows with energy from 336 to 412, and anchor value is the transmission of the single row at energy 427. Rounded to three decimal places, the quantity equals 2.837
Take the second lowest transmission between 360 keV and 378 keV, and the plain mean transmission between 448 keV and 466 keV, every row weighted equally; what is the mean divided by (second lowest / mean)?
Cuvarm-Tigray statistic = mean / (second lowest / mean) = 292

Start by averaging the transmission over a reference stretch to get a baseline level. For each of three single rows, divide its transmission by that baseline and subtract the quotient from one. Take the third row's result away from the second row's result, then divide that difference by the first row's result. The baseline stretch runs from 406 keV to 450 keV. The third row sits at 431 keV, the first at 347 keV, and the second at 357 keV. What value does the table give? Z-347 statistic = 14.2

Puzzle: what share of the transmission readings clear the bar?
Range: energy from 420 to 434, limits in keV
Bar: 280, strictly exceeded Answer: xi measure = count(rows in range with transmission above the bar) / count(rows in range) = 1.0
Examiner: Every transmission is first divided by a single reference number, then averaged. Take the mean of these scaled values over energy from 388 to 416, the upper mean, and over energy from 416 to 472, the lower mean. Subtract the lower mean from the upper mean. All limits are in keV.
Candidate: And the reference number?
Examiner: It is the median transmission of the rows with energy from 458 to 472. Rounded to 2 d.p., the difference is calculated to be -0.10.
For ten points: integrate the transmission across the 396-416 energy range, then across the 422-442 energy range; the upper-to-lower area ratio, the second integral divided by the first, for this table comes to 1.22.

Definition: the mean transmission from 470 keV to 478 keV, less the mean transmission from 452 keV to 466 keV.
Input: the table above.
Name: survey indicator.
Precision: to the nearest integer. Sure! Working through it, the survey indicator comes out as 19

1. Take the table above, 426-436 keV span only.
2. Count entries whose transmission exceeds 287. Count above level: 5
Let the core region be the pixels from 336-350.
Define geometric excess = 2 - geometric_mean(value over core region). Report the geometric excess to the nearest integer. -281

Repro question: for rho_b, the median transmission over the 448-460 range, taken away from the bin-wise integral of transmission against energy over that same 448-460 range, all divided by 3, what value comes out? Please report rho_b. 1039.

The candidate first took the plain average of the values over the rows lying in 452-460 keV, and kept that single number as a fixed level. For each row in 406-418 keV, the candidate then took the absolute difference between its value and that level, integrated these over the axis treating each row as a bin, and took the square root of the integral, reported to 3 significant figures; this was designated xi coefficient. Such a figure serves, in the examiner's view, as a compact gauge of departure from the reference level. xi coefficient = 29.1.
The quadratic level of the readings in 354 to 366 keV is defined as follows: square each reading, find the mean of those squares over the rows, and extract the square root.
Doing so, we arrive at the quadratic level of 279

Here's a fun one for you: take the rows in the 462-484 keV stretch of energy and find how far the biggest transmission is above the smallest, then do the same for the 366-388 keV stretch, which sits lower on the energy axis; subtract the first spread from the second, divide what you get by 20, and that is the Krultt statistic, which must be -0.9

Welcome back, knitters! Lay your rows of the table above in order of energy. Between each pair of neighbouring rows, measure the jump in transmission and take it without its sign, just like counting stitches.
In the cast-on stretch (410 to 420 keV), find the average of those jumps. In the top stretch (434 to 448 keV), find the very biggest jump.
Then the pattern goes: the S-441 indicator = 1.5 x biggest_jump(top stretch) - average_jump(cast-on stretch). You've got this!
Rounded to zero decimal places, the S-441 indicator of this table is -32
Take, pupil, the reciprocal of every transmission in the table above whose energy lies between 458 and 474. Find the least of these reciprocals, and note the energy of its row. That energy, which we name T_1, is 467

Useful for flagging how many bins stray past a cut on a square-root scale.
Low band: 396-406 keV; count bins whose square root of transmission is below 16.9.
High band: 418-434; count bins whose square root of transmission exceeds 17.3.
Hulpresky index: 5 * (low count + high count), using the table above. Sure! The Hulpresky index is 55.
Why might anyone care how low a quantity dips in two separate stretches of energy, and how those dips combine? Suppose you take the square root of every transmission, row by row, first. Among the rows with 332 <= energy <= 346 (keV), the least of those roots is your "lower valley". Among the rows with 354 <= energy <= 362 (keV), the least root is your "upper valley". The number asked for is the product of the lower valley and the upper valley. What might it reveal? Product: 274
